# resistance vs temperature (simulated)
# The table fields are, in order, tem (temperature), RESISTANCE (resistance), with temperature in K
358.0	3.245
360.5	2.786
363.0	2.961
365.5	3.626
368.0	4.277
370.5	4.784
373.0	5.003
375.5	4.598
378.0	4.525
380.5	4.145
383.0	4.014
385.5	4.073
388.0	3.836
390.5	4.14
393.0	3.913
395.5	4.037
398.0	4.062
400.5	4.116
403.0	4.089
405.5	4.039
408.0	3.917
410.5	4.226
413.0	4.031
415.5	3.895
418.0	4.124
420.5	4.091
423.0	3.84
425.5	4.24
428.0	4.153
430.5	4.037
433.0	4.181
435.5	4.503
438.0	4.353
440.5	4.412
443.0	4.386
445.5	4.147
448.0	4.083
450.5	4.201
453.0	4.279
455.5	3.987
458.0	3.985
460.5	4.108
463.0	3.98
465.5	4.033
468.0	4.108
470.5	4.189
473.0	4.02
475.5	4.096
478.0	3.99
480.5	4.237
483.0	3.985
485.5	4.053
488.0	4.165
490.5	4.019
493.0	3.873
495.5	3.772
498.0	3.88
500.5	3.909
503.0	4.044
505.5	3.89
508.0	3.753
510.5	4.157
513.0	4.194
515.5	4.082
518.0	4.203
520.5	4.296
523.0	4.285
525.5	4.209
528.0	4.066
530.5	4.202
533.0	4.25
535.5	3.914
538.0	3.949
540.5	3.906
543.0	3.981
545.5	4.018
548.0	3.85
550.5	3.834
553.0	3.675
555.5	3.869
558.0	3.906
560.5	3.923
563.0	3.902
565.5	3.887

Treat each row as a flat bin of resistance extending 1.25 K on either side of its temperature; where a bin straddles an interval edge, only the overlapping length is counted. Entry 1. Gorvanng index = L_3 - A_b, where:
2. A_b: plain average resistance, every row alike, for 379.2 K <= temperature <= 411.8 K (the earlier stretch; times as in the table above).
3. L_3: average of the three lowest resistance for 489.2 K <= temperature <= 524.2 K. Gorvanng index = -0.25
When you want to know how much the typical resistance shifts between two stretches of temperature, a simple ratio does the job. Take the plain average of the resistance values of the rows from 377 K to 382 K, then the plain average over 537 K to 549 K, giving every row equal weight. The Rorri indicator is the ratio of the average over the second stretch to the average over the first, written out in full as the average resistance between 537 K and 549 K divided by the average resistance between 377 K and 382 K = 0.91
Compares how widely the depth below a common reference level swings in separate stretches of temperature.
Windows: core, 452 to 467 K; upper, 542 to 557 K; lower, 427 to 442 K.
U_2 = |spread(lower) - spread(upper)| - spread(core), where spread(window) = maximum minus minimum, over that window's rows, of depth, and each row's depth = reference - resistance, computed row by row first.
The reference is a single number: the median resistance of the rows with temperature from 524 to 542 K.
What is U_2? -0.18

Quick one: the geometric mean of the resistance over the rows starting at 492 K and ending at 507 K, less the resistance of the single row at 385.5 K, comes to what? -0.18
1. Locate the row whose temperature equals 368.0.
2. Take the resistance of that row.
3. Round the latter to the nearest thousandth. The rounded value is 4.277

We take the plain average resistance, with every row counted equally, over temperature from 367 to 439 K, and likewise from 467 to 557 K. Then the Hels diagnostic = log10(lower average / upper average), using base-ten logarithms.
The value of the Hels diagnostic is 0.02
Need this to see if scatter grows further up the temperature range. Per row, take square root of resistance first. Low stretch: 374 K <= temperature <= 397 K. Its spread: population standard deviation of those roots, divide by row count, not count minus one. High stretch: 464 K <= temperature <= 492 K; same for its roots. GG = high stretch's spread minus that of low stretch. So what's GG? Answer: -0.0391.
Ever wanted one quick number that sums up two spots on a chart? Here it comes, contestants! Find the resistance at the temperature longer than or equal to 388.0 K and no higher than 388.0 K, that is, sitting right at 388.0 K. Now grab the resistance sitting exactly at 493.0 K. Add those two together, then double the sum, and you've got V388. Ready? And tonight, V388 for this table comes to 15.4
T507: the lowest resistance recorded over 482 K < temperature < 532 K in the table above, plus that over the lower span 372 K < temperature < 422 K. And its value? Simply 7.59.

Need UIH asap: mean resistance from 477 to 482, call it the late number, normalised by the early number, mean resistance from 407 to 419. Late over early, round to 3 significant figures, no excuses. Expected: 1.02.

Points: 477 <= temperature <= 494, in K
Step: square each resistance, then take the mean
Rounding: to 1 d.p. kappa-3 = 16.4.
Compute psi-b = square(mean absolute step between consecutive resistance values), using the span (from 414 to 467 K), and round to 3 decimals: 0.021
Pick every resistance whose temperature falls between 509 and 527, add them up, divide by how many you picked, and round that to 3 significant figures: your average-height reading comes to 4.20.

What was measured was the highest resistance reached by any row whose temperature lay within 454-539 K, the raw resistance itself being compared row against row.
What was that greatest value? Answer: 4.296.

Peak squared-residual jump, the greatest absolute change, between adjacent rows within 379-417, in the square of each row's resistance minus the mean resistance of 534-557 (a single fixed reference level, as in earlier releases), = 0.11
